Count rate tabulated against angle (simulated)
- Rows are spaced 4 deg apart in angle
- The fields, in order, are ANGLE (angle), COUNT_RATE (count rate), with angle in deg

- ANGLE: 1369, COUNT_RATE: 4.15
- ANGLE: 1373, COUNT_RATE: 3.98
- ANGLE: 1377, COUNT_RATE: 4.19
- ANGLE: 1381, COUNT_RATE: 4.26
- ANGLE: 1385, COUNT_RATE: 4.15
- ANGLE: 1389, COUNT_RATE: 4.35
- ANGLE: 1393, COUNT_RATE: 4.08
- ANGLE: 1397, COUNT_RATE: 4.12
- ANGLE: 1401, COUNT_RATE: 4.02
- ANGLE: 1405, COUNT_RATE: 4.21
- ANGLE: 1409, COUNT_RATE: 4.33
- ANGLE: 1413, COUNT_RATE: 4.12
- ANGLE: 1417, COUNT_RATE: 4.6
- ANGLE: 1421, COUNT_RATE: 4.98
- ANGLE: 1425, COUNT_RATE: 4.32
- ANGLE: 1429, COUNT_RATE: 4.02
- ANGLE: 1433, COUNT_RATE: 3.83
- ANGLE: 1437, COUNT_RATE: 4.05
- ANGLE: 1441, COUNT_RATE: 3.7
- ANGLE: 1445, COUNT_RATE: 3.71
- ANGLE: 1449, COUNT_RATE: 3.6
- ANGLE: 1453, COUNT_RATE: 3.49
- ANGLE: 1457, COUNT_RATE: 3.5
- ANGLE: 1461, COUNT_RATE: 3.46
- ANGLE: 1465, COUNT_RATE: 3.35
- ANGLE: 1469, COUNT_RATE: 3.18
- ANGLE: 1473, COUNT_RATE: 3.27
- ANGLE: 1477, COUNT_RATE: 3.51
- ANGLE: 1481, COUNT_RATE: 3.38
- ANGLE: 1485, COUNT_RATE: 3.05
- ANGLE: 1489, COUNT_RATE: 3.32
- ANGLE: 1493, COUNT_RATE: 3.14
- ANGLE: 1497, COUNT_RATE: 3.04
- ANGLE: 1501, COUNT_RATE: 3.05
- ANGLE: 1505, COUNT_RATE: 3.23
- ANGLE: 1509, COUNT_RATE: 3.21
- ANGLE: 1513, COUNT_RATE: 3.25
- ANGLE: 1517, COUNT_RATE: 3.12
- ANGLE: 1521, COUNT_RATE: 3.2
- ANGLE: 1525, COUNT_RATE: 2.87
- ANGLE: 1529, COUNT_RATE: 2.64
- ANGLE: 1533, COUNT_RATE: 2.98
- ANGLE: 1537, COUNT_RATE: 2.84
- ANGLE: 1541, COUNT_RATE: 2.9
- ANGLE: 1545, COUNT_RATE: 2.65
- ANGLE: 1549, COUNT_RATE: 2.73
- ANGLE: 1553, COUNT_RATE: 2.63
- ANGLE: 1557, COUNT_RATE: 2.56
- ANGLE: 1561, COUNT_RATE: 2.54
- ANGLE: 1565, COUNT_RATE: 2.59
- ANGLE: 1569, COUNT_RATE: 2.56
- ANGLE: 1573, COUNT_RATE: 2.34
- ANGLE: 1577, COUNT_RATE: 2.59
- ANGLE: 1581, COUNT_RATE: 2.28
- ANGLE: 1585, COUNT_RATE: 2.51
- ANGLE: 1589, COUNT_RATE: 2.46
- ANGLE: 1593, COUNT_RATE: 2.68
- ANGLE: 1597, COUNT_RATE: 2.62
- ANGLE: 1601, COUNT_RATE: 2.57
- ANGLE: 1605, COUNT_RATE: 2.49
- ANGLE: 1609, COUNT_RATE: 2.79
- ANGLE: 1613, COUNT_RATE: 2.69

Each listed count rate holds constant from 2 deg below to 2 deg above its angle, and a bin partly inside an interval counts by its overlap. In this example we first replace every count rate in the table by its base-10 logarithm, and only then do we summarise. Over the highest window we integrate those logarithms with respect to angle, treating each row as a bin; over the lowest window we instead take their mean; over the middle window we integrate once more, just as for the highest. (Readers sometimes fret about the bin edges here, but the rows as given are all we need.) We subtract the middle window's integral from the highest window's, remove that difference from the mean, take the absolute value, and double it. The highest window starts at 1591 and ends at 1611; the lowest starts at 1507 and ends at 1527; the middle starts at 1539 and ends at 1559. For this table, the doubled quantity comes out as 1.4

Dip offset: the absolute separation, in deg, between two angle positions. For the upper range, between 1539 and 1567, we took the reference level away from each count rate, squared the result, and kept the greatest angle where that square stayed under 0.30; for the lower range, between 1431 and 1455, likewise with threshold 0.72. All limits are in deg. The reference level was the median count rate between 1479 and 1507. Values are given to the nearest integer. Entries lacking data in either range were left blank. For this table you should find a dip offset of 100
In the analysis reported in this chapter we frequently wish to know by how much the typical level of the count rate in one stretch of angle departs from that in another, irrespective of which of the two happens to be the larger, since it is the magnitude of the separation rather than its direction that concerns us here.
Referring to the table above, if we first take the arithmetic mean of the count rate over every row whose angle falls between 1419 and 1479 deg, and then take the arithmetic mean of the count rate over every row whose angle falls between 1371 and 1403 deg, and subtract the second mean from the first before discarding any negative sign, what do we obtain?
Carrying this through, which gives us 0.4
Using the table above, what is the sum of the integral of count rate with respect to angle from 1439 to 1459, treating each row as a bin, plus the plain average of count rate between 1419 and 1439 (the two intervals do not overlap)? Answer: 76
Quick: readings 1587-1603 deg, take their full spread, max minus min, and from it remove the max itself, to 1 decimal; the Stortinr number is -2.5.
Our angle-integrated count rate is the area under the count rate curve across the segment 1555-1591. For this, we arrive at 90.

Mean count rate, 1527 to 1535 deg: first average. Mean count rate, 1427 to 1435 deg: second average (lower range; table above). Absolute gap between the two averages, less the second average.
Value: -2.81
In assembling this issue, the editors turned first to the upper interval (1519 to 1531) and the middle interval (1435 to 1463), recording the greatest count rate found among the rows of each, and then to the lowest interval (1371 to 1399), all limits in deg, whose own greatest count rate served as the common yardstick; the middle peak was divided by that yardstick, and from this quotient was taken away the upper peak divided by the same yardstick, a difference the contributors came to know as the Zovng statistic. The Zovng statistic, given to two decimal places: 0.20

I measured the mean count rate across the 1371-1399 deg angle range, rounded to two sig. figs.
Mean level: 4.2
